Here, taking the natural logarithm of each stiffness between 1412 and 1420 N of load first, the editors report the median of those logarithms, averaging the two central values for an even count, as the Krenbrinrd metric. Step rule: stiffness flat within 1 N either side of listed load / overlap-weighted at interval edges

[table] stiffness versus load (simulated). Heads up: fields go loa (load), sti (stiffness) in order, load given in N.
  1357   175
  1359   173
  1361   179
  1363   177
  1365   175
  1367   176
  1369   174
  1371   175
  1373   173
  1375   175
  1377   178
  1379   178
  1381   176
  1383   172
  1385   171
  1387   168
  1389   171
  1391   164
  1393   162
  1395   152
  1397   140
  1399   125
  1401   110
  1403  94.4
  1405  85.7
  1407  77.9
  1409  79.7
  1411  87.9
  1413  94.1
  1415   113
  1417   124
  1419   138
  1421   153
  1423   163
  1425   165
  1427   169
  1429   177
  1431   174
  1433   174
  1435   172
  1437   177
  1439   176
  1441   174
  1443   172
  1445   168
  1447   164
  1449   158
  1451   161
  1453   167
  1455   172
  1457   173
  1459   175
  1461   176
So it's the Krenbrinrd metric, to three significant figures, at 4.77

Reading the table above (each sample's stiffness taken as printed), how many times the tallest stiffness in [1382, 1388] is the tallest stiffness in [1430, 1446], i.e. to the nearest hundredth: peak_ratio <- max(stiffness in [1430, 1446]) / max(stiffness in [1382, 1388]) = 1.03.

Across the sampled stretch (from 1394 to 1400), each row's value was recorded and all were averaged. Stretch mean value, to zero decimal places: 139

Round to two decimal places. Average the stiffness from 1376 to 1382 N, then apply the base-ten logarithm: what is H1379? 2.25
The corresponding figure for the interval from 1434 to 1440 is 2.24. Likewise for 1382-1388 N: 2.23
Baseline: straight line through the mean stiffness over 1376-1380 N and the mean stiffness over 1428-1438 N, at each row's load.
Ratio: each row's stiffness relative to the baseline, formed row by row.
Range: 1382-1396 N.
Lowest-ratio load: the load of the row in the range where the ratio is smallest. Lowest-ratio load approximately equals 1395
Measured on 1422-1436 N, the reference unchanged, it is 1423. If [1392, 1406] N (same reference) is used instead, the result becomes 1405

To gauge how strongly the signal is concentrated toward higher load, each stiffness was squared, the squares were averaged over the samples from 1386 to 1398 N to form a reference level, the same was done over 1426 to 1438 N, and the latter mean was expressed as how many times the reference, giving 1.2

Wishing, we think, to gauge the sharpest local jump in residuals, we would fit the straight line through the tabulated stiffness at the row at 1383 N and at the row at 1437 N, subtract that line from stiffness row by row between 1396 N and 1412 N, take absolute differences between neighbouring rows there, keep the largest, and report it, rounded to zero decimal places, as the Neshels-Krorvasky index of 16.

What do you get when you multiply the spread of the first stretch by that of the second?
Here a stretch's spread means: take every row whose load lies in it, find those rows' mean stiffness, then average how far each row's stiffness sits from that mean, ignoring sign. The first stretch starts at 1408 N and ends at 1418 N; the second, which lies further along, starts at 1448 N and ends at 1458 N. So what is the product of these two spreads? 80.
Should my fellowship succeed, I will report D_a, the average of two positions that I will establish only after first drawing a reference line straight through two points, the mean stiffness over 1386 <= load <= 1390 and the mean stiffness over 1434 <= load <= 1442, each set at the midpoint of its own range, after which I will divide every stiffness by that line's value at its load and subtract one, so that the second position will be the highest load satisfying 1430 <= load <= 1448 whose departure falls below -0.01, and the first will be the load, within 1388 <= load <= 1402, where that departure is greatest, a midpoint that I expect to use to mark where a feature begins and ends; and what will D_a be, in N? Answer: 1418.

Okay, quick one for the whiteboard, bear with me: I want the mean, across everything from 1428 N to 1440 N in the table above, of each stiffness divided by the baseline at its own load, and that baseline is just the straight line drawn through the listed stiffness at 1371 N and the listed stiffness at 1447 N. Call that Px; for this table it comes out 1.05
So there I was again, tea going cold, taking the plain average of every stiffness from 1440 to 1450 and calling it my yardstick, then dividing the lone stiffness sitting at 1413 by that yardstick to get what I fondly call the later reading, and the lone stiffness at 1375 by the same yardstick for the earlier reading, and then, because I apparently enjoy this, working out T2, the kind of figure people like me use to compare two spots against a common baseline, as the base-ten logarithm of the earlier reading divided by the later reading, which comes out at 0.3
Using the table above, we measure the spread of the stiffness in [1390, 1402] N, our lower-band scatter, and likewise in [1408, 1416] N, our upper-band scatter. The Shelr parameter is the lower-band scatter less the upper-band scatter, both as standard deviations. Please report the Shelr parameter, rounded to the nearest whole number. 7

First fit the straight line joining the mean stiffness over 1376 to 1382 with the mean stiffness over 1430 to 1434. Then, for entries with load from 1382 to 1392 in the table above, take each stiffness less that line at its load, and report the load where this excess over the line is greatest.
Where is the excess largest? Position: 1383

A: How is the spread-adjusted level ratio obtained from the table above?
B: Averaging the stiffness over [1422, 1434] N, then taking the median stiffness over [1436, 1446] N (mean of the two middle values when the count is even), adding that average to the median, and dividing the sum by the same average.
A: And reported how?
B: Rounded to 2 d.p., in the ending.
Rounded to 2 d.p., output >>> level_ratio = 2.02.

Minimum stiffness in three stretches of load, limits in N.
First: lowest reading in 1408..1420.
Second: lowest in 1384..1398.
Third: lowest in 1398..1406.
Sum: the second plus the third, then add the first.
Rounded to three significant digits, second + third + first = 305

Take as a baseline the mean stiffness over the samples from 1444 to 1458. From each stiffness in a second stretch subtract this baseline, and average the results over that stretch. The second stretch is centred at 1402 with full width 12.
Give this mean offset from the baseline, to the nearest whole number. -61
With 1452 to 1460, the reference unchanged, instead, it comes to 6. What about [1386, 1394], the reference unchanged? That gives 0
